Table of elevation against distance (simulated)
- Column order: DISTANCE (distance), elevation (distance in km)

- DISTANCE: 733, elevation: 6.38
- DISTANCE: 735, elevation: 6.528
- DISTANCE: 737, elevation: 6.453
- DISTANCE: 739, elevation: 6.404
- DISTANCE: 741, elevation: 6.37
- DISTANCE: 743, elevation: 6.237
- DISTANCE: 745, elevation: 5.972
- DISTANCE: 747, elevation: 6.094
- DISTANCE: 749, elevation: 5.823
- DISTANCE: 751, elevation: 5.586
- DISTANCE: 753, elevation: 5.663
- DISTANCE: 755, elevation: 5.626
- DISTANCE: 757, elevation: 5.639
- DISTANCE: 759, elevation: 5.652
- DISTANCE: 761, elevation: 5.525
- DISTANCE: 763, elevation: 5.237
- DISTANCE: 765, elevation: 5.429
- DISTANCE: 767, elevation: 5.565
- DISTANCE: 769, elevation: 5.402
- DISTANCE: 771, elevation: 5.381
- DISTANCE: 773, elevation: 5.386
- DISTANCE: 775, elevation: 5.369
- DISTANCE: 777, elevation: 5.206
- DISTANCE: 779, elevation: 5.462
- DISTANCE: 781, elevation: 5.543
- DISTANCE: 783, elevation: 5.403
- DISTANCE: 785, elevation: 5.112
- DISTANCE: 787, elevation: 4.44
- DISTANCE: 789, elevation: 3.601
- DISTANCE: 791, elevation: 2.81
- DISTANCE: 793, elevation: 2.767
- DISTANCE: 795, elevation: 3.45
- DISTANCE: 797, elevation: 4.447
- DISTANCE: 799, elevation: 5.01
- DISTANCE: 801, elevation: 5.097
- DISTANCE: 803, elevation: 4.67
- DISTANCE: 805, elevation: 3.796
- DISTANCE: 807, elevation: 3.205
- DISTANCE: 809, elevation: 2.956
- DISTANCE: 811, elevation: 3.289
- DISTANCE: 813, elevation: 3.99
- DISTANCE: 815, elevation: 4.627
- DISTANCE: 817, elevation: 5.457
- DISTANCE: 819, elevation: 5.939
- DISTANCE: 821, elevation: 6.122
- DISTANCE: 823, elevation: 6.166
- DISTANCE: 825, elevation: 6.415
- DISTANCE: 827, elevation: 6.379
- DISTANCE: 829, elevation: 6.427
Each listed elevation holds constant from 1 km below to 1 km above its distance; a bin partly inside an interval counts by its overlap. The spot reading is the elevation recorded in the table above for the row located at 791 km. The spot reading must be 2.81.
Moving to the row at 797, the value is 4.447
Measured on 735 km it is 6.528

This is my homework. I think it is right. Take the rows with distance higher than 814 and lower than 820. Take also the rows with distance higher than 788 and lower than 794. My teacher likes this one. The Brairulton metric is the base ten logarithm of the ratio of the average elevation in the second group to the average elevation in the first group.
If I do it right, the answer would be -0.2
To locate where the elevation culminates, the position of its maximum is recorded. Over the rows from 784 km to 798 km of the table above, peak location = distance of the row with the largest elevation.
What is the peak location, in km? 785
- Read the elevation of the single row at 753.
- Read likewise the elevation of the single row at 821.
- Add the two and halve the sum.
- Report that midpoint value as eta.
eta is 5.9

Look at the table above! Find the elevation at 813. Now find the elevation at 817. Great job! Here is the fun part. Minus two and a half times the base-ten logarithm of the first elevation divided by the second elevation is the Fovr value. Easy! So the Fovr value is 0.34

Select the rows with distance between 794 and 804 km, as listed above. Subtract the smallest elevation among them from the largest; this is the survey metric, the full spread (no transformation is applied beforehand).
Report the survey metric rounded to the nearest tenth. 1.6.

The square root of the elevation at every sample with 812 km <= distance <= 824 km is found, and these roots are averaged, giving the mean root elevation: 2.31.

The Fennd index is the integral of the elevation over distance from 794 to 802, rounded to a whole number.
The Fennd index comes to 36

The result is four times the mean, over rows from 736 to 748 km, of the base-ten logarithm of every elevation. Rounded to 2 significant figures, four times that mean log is 3.2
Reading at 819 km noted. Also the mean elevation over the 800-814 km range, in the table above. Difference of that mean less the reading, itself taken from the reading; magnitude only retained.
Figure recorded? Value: 8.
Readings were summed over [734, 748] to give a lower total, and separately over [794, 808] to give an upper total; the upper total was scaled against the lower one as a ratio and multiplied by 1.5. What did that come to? 1.0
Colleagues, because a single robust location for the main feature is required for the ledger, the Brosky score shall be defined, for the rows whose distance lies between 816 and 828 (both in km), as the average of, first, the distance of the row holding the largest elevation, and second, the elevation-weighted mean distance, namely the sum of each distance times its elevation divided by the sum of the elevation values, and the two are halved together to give 823.6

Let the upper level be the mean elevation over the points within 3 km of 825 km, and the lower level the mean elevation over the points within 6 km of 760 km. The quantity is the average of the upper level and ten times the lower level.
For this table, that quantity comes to 31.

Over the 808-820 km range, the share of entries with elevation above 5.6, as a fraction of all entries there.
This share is 0.17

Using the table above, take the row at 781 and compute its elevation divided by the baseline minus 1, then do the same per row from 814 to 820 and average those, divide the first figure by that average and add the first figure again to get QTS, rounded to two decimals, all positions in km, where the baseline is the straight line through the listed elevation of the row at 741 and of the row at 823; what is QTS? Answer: 0.74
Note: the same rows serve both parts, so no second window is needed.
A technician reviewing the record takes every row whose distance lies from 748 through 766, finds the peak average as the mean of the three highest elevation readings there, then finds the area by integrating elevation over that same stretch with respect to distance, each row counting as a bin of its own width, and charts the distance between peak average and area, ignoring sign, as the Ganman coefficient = 95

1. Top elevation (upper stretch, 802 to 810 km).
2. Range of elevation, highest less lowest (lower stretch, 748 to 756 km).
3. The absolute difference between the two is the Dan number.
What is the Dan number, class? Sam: 4.4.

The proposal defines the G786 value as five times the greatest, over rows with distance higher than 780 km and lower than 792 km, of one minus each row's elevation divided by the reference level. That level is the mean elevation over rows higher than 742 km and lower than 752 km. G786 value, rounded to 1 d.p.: 2.6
